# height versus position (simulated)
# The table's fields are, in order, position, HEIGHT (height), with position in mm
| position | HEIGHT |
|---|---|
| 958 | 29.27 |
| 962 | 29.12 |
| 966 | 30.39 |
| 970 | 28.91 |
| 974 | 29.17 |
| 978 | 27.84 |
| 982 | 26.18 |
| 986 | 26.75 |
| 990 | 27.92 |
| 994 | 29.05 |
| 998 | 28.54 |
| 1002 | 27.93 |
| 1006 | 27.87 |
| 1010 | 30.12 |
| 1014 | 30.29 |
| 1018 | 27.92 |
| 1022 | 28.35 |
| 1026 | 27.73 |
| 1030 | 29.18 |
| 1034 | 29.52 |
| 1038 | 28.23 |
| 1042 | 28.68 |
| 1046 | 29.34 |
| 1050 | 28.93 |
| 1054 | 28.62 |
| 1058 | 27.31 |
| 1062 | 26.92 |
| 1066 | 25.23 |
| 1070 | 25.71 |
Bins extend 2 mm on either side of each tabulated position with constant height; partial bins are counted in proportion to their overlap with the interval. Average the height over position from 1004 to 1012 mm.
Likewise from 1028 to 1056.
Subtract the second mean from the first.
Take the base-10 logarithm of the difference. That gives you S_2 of -1.2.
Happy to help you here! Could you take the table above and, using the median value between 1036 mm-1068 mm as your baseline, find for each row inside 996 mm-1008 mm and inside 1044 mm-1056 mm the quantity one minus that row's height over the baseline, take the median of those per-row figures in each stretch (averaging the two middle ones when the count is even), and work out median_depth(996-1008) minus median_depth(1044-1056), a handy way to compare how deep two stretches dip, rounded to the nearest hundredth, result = 0.04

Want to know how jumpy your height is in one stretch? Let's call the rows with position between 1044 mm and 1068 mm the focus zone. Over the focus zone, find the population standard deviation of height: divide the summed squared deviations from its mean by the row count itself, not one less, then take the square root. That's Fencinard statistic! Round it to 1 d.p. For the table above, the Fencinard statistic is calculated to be 1.4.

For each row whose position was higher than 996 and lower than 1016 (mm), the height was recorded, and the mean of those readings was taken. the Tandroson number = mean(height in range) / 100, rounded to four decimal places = 0.2895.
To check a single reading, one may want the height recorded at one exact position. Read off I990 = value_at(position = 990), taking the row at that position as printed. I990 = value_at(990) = 27.92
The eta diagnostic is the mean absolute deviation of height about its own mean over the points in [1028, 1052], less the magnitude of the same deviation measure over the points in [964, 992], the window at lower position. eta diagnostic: -0.77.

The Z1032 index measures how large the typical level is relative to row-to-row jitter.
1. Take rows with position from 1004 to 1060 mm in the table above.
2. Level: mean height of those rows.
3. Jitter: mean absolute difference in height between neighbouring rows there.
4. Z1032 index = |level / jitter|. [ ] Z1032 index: 31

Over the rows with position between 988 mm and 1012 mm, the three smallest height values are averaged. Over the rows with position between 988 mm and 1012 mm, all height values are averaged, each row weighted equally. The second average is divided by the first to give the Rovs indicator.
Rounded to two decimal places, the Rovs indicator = 1.02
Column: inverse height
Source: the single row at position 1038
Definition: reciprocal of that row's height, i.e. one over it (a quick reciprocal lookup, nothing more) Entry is 0.0354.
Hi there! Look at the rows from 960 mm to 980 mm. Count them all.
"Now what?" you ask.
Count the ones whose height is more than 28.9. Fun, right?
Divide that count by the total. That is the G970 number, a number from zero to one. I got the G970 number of 0.80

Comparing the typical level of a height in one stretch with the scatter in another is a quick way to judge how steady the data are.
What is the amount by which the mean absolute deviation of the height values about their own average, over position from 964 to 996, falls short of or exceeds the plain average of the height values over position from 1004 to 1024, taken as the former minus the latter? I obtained -27.8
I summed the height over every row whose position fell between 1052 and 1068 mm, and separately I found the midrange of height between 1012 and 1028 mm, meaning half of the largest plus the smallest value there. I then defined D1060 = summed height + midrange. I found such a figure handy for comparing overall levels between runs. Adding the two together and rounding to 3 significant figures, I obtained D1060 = 137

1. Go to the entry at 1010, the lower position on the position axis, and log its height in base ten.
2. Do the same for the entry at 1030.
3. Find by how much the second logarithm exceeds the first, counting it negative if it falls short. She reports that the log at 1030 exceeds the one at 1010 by -0.014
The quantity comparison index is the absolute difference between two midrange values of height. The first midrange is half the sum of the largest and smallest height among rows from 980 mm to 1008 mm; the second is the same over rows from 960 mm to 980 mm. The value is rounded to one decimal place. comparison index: 1.5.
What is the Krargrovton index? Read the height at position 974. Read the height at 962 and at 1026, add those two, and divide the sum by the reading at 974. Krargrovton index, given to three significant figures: 1.95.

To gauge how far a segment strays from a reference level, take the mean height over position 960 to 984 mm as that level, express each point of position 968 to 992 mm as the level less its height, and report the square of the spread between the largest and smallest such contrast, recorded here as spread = 9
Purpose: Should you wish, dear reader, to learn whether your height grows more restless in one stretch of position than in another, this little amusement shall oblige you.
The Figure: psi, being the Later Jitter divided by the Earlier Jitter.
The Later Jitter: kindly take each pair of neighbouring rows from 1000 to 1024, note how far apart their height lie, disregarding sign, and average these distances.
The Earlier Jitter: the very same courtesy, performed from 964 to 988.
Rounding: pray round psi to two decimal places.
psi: 1.00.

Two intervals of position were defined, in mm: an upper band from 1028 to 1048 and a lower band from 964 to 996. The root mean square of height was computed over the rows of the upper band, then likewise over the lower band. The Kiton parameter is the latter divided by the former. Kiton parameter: 0.98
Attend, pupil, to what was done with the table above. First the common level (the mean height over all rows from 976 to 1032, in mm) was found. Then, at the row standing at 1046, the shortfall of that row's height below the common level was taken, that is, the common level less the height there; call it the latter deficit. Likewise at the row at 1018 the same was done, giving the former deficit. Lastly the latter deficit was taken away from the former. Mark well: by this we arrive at 1.4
